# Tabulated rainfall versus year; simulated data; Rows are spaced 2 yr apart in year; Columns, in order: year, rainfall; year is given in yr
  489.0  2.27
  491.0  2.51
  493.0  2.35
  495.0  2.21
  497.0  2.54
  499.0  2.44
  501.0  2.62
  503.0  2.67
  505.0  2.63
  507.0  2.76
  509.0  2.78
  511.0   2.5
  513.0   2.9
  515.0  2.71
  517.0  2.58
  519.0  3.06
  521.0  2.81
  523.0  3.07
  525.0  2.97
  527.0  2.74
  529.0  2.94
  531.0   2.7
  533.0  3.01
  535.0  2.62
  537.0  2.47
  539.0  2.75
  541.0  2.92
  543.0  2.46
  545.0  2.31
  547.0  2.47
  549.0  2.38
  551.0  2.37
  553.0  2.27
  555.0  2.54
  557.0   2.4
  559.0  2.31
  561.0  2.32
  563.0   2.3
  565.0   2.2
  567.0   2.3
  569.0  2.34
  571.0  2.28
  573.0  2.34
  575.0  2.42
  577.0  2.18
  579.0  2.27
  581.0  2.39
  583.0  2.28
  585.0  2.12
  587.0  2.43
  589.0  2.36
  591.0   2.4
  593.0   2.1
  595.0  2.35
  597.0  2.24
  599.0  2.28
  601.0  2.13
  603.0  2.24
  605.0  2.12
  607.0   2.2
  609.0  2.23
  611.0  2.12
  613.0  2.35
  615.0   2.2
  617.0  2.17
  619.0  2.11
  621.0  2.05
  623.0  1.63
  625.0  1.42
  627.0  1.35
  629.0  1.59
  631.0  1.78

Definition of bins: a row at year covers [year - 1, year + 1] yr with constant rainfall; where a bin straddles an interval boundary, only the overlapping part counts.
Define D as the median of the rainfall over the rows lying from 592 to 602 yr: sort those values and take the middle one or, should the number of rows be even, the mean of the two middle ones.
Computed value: 2.24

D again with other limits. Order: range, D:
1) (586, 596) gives 2.36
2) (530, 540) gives 2.70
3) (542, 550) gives 2.42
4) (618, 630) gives 1.61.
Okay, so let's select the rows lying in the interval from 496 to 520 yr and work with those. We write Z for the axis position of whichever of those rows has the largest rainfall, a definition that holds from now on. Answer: 519.0 yr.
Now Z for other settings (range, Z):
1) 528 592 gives 533.0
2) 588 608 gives 591.0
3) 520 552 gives 523.0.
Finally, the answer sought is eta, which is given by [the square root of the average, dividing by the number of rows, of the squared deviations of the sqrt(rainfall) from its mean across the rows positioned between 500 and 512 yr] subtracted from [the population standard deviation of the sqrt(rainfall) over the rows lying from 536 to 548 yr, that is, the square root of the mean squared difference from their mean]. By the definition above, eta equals 0.03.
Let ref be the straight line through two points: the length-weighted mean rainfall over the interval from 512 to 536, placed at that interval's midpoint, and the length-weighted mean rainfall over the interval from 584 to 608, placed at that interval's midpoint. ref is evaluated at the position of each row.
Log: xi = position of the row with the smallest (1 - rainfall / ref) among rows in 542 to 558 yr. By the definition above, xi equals 555.0 yr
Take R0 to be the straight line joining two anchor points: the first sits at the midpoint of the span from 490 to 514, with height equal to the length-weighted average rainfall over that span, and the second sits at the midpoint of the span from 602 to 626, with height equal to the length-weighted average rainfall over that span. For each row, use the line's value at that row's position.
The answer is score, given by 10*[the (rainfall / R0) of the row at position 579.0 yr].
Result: 10.2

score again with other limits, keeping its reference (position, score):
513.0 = 11.5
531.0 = 11.0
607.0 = 10.5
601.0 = 10.0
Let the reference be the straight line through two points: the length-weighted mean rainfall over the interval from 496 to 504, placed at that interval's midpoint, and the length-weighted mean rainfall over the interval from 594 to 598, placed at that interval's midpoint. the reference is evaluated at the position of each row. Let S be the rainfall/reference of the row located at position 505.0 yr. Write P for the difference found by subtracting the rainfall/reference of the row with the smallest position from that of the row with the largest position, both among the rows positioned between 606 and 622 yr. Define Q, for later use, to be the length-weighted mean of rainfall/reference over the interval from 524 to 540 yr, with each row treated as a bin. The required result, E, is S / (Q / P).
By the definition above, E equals -0.046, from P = -0.050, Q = 1.12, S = 1.03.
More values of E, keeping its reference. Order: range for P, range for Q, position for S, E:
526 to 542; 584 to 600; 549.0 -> 0.090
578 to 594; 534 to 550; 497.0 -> -0.054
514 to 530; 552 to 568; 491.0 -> 0.109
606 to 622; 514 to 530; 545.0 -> -0.042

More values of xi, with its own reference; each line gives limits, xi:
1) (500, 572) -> 533.0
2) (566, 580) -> 575.0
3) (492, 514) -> 513.0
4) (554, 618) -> 613.0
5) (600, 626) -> 613.0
